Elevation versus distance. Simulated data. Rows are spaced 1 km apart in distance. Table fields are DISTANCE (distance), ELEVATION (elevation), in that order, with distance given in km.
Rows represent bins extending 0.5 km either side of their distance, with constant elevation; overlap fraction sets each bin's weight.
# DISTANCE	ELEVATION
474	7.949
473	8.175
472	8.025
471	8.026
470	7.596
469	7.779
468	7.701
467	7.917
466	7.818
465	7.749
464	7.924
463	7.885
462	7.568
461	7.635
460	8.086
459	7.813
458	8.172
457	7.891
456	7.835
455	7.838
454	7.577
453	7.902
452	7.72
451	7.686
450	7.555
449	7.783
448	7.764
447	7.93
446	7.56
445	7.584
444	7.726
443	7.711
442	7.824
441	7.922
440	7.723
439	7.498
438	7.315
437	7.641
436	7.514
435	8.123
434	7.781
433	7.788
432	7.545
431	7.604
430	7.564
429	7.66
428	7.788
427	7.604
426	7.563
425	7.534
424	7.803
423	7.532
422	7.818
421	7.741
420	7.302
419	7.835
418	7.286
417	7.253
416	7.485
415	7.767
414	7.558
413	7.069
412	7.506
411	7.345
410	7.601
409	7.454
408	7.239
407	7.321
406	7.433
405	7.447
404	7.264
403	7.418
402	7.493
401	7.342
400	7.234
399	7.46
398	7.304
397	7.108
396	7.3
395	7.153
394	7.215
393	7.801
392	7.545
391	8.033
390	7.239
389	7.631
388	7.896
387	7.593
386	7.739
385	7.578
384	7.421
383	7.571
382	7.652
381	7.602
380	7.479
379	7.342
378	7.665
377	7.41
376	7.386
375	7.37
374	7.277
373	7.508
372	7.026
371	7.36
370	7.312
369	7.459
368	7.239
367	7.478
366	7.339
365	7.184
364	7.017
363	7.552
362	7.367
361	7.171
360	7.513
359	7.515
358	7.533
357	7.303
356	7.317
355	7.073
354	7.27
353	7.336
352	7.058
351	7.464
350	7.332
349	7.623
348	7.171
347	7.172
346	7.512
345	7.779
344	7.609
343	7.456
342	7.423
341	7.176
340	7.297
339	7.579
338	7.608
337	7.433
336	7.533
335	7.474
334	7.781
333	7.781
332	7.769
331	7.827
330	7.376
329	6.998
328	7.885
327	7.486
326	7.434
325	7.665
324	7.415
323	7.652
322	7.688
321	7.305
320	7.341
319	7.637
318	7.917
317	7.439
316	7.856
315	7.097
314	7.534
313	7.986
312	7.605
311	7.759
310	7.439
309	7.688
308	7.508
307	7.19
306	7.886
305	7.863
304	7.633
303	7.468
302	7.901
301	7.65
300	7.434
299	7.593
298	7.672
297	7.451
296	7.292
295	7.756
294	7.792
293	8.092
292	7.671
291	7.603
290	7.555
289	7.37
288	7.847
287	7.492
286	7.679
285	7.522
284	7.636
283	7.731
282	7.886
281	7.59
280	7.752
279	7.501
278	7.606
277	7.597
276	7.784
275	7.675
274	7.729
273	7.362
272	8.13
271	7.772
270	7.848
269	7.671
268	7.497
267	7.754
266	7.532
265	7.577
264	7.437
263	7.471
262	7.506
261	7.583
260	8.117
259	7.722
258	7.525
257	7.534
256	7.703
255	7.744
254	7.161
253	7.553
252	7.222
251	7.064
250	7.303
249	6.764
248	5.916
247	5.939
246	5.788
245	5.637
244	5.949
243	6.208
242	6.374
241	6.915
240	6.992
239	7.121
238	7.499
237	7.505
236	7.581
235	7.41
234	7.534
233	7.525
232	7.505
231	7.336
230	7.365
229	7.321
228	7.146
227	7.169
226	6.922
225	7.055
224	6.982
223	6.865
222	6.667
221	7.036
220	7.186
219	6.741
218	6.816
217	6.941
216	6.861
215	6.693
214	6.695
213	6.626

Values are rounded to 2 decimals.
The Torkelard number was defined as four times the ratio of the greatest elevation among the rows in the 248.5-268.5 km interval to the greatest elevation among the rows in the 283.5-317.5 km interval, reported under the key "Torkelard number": 4.01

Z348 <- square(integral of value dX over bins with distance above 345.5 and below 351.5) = 1960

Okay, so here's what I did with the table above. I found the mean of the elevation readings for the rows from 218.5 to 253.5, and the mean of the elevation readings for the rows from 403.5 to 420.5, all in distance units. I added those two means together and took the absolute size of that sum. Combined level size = 14.37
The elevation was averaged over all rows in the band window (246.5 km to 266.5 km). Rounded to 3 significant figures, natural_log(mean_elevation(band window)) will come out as 1.99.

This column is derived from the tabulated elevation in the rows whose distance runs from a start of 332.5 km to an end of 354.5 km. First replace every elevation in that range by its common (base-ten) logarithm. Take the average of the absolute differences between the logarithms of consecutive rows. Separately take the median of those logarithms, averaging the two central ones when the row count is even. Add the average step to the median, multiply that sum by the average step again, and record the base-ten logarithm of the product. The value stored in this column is -2.02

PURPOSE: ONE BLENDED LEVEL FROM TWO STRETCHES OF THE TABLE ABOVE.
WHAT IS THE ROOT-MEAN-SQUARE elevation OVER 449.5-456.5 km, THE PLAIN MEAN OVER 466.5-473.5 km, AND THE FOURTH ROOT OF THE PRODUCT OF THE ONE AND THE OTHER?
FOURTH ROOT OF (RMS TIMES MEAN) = 2.79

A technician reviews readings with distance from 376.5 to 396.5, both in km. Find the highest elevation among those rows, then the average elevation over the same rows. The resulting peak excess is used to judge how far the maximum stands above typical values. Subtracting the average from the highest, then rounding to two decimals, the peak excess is 0.49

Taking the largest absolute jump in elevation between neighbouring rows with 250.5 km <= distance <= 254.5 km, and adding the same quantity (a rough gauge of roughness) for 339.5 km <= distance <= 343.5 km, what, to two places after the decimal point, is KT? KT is 0.64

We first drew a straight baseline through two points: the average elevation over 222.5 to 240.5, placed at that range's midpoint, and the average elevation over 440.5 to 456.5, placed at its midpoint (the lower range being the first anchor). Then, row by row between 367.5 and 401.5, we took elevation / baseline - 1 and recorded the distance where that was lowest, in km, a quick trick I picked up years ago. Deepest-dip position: 372 km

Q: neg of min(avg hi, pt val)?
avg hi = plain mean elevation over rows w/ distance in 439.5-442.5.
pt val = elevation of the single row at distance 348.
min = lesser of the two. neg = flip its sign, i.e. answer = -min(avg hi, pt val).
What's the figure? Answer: -7.2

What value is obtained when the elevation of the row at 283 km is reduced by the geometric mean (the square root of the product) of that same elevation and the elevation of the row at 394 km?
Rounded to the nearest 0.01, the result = 0.26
